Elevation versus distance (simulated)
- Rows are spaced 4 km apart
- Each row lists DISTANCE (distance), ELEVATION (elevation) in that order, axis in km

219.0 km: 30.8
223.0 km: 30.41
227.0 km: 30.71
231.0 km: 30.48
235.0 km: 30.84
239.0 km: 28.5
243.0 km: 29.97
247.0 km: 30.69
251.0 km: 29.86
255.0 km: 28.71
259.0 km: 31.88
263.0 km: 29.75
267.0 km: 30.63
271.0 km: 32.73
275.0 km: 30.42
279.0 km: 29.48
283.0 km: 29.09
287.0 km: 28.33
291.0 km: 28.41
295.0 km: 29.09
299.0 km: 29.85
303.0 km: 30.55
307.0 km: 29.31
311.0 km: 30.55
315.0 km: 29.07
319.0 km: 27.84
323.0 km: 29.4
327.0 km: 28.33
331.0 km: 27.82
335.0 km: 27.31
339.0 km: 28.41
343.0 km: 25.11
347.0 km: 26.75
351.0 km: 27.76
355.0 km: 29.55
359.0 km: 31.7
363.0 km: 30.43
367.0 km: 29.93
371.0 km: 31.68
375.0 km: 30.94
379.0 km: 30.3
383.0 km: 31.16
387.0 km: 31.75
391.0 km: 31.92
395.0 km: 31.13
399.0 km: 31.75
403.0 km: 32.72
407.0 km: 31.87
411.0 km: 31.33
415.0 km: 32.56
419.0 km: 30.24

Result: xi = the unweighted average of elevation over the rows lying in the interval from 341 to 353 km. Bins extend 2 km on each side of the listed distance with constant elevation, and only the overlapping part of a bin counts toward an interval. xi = 26.5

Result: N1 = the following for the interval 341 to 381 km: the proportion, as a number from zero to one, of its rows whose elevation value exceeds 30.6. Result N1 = 0.30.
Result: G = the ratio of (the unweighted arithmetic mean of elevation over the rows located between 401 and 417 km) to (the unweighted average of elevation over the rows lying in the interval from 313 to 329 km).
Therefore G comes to 1.121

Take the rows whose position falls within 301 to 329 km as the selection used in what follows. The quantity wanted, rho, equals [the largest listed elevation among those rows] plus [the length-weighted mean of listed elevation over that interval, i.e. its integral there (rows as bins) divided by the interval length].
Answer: 59.8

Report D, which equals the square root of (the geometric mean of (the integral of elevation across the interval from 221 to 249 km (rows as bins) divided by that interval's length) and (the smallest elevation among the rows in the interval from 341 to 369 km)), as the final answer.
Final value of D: 5.25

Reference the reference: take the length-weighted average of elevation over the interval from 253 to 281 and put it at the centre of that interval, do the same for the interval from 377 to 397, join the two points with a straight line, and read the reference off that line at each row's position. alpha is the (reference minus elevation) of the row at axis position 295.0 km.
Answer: 1.60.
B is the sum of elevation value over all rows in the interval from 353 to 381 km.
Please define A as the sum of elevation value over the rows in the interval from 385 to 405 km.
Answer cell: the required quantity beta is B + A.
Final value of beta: 374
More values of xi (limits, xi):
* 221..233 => 30.5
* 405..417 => 31.9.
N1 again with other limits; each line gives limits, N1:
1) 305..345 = 0.00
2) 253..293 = 0.30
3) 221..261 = 0.40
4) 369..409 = 0.90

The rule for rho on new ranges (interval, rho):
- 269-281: 63.6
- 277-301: 58.9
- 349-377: 62.0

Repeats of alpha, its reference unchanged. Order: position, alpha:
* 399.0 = -0.42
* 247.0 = -0.30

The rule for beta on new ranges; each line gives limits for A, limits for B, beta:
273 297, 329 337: 230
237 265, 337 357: 347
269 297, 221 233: 299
